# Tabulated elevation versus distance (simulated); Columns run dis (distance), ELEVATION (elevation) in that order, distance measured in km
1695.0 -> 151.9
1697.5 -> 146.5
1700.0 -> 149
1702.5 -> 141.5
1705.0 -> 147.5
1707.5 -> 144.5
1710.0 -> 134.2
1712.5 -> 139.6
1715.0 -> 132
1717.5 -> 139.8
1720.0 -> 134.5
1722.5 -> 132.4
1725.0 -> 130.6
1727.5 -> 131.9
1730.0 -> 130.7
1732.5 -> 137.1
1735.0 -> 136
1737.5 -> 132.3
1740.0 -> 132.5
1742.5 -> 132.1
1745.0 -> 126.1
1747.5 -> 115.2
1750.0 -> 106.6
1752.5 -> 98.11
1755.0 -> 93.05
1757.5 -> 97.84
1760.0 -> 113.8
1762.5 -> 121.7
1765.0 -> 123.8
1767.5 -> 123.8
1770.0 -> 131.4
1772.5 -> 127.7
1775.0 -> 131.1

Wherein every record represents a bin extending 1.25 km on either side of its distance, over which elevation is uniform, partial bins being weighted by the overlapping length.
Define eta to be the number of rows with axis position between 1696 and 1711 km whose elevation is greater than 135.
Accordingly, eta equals 5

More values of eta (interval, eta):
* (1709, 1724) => 2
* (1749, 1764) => 0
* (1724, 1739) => 2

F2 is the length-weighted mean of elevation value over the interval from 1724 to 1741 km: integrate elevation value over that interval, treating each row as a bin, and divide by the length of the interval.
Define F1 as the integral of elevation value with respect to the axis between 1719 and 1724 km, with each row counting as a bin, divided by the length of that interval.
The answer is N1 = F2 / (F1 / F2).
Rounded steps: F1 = 133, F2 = 133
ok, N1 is 133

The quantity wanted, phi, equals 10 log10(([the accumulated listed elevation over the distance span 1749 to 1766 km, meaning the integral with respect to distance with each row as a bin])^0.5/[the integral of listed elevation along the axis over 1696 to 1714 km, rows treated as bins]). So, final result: -17.8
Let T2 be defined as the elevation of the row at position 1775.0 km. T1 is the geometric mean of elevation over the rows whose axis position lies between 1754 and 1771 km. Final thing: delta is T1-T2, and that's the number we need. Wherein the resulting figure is -17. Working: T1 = 114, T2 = 131.1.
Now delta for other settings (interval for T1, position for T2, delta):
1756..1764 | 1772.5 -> -17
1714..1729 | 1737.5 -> 1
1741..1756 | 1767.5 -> -13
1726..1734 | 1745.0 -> 7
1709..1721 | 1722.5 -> 4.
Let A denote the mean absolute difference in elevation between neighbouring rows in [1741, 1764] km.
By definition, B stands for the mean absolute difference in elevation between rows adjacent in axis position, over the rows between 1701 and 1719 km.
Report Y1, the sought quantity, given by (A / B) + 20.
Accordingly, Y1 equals 21.3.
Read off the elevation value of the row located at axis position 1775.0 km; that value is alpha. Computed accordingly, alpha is 131.1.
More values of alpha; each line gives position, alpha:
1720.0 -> 134.5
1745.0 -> 126.1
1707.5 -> 144.5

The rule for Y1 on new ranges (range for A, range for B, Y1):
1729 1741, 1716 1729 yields 21.1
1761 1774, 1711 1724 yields 20.6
